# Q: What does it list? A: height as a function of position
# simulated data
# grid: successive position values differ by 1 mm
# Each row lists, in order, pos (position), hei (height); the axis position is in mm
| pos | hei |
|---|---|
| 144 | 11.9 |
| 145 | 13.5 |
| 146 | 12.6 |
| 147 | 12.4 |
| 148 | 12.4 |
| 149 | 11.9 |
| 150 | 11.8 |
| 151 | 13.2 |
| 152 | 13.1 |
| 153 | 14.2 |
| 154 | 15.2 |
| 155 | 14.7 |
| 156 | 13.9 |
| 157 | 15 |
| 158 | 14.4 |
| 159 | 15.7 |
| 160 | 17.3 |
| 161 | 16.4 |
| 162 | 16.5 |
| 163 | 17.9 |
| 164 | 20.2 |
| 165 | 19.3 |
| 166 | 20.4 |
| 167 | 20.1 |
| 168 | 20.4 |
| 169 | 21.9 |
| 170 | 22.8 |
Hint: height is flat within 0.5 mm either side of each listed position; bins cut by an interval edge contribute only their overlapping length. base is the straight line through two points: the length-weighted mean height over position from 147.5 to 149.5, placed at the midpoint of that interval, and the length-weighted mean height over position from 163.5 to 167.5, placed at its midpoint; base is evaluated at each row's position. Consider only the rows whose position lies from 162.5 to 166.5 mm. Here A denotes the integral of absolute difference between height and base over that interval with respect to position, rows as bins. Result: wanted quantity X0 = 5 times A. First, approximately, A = 2.5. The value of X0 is 12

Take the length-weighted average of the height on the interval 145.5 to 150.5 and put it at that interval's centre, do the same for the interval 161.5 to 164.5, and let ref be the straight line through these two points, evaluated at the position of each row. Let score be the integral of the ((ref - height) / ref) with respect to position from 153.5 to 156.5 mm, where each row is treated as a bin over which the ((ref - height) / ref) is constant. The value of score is 0.08 mm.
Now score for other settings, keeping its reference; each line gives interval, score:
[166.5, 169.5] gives -0.09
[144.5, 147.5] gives -0.38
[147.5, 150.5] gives 0.14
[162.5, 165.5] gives -0.09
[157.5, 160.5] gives 0.15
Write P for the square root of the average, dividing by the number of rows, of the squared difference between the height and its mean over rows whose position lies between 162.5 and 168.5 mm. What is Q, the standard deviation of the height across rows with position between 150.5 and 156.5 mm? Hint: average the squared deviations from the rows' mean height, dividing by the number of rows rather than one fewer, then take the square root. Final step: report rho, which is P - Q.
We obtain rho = 0.1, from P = 0.89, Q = 0.75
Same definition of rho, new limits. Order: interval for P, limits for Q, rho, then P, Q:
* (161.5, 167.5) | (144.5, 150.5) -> 0.9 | 1.42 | 0.56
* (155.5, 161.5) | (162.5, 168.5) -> 0.3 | 1.16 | 0.89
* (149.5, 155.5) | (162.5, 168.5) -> 0.2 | 1.13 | 0.89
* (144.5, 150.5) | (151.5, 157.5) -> -0.2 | 0.56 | 0.71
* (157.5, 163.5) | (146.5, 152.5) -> 0.6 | 1.12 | 0.53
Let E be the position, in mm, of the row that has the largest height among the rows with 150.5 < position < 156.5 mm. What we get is 154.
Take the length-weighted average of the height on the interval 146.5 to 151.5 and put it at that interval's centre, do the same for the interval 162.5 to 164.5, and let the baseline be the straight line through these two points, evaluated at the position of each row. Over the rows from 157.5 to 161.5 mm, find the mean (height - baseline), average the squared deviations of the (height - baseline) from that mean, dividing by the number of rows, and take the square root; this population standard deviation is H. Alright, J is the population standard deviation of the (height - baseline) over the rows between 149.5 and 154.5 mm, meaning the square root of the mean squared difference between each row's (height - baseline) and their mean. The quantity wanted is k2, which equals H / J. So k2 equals 1.3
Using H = 0.71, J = 0.54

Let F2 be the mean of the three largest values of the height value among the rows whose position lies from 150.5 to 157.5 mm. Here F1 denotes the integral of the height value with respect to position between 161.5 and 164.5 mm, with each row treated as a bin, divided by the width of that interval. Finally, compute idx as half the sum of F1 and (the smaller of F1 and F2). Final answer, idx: 16.6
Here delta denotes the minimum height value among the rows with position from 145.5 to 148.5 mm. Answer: 12.4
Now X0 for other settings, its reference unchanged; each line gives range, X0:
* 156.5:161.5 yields 31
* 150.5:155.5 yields 9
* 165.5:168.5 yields 8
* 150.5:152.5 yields 4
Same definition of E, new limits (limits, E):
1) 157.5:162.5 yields 160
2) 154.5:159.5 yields 159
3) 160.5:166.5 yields 166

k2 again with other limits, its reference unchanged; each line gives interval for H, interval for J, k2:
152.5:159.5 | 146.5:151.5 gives 1.2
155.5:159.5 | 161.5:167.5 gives 0.5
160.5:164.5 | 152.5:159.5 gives 1.2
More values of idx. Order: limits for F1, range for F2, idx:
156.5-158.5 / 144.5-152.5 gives 14.0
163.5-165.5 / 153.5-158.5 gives 17.4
